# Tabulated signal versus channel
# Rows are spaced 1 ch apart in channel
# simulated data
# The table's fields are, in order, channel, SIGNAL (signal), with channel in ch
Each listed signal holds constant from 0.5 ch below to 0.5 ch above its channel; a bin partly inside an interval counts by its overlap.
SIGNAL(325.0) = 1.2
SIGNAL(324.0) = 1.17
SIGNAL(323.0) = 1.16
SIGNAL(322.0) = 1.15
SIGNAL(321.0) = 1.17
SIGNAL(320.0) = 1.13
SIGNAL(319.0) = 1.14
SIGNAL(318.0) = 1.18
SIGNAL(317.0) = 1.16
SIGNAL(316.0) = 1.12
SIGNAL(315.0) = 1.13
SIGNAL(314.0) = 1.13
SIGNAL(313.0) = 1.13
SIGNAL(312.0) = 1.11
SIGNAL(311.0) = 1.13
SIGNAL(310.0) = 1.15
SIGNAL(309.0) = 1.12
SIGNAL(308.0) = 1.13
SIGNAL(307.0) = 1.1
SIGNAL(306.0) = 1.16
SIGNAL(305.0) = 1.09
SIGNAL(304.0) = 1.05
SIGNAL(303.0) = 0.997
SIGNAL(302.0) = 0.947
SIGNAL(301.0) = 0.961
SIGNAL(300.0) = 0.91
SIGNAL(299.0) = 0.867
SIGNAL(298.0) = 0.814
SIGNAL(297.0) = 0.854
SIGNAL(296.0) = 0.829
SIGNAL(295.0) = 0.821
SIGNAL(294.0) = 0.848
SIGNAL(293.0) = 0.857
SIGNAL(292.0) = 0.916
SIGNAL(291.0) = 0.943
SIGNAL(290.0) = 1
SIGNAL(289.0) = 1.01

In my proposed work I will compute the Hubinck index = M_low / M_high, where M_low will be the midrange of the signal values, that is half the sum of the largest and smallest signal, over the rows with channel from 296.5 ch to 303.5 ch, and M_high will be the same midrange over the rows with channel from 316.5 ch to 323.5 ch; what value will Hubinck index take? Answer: 0.78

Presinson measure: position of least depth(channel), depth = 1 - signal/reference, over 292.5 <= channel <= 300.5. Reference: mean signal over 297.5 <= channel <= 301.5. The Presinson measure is 300.0 ch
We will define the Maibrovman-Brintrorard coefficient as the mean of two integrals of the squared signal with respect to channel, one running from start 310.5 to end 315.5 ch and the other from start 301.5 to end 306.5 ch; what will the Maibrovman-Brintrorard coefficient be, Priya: 5.9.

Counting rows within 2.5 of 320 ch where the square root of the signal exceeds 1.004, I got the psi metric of 5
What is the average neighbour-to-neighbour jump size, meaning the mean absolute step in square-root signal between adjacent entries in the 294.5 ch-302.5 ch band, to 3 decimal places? 0.018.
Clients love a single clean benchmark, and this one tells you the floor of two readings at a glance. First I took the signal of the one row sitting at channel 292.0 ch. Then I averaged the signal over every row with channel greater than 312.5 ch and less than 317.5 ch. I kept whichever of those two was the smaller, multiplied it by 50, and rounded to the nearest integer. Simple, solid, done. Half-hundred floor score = 46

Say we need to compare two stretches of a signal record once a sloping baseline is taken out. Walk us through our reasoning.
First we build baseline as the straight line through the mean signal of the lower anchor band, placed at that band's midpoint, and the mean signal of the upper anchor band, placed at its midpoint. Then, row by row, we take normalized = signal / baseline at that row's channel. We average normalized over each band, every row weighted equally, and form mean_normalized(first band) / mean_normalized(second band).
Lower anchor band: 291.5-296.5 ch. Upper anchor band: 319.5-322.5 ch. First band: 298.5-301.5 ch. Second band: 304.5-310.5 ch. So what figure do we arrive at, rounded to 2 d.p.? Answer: 0.88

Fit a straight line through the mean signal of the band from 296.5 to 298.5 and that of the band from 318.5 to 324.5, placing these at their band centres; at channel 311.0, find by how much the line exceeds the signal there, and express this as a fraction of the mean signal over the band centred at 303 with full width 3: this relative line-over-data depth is -0.12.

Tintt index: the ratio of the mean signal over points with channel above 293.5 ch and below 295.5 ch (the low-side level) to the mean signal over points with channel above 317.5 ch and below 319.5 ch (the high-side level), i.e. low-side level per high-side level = 0.72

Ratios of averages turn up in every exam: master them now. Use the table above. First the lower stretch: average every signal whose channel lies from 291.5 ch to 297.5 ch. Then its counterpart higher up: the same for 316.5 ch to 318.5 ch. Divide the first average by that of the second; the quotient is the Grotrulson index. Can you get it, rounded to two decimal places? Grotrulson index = 0.73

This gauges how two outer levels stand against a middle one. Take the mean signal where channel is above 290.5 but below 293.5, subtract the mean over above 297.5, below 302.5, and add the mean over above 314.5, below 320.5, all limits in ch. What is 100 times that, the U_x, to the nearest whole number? 115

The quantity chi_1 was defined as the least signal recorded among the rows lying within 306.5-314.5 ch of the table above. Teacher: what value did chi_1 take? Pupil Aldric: 1.1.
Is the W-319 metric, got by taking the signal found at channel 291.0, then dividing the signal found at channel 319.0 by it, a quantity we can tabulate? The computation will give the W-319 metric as 1.21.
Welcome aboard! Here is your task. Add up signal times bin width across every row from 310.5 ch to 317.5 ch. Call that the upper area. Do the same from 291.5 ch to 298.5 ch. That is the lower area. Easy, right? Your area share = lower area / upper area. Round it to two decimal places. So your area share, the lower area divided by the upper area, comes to 0.75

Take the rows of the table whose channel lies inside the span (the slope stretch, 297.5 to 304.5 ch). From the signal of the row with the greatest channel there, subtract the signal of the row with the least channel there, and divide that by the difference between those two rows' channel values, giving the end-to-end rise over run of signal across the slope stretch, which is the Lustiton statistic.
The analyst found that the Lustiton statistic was 0.039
